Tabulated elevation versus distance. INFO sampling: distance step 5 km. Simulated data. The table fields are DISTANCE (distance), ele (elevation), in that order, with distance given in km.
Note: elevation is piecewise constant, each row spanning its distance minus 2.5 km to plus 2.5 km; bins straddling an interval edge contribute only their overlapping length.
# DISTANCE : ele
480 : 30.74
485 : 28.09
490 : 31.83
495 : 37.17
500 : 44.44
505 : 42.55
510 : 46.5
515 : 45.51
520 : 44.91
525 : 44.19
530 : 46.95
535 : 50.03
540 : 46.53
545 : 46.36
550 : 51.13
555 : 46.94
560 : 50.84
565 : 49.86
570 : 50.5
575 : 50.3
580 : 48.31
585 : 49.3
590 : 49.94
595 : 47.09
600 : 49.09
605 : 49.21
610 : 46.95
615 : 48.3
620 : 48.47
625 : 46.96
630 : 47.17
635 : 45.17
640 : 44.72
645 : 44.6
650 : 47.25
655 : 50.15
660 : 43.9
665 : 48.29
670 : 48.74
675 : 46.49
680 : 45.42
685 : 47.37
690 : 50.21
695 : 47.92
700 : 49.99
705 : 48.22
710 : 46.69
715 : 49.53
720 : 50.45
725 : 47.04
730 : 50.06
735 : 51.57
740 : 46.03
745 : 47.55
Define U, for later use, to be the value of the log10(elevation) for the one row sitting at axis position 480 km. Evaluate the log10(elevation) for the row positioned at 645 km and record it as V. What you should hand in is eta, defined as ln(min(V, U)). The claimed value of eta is 0.397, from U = 1.488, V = 1.649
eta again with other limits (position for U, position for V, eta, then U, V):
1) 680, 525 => 0.498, 1.657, 1.645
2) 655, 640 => 0.501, 1.700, 1.651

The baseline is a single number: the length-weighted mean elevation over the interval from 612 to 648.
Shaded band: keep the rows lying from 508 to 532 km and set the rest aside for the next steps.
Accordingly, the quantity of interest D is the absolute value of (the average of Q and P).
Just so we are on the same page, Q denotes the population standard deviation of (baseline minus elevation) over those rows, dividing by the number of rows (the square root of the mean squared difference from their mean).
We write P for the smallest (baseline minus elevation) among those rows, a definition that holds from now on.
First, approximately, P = -0.45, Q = 1.0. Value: 0.3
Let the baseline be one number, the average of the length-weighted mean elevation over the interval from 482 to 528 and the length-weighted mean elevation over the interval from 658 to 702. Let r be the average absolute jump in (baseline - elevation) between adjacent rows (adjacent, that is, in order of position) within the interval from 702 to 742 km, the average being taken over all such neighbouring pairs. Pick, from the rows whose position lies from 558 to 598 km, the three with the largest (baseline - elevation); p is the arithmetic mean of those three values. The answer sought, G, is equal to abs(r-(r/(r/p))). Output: 6.8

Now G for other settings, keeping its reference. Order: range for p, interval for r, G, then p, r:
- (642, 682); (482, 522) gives 4.0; -0.6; 3.40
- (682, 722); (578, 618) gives 4.7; -3.3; 1.46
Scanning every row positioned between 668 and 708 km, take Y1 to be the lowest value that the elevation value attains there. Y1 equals 45.42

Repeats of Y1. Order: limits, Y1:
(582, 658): 44.6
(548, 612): 46.94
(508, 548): 44.19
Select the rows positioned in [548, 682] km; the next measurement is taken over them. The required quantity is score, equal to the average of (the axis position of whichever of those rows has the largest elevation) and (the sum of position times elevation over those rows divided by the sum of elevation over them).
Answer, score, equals 582.0 km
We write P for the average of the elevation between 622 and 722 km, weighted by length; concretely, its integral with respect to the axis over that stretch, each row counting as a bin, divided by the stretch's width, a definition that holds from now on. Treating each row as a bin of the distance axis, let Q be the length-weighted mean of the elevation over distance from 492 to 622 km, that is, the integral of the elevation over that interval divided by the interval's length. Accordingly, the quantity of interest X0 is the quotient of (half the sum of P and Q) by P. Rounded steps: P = 47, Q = 47.3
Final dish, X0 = 1.00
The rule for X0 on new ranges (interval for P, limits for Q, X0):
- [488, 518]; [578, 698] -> 1.07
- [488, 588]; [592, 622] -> 1.02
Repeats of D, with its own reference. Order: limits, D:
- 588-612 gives 1.1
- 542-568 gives 1.3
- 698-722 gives 1.3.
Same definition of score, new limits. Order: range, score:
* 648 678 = 658.7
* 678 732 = 712.6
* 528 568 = 548.8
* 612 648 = 624.8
